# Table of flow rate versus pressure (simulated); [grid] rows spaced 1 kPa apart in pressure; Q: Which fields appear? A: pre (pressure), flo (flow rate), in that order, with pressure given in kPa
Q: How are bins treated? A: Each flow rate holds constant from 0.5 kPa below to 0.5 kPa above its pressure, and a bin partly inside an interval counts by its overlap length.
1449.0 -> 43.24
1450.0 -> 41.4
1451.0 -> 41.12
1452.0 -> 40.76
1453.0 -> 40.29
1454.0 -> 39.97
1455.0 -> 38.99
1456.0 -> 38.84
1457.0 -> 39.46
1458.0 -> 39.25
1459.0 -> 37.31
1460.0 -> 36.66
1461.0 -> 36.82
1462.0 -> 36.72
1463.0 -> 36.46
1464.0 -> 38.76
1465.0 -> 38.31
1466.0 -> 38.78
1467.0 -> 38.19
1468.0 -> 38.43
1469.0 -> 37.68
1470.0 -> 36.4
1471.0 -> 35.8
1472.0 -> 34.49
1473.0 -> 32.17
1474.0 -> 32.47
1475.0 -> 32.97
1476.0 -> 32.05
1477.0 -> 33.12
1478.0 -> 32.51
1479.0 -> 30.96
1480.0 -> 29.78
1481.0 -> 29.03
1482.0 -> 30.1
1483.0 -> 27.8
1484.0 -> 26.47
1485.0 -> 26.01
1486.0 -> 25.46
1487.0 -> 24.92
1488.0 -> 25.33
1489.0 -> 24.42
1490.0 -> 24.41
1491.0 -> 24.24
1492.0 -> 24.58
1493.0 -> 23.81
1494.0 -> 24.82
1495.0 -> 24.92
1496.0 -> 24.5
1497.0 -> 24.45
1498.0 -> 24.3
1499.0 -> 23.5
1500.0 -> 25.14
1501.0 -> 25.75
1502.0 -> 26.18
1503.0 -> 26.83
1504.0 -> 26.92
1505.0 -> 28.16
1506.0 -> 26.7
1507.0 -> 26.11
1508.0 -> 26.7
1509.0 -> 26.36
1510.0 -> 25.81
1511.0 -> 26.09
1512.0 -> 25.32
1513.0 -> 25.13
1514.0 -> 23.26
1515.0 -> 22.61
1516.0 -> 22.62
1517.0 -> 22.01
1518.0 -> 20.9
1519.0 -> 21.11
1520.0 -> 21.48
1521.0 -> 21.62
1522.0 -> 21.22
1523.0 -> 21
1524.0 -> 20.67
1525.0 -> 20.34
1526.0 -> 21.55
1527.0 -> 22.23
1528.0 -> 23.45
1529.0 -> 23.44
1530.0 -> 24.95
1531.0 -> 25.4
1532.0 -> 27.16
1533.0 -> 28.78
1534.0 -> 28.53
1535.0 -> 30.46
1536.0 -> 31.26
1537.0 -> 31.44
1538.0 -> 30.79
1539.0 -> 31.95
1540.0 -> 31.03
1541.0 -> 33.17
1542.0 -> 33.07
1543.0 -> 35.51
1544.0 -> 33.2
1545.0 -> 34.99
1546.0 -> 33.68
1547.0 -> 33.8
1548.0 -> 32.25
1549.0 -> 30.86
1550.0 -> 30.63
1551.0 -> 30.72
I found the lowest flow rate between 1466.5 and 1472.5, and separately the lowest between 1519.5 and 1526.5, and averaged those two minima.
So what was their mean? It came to 27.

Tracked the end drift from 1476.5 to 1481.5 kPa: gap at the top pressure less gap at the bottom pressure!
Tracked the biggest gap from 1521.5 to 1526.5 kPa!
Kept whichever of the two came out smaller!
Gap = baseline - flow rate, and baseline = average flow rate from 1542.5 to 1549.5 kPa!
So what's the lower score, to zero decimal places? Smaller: 4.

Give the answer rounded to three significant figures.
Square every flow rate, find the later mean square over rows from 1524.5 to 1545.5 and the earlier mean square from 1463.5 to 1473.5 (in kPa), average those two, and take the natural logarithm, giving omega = 7.01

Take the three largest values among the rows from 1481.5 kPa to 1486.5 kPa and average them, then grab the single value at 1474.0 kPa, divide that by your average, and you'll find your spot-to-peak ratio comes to 1.15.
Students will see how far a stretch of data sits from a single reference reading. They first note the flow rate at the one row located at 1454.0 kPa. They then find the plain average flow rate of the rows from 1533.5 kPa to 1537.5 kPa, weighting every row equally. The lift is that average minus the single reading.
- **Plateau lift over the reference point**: -10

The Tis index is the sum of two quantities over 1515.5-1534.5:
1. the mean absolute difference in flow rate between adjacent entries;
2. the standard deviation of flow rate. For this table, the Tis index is 3.3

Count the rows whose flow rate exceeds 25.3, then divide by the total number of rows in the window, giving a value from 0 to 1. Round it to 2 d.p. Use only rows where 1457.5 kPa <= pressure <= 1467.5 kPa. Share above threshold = 1.00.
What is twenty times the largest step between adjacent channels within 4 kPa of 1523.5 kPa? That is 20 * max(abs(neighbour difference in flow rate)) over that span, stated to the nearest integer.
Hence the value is 24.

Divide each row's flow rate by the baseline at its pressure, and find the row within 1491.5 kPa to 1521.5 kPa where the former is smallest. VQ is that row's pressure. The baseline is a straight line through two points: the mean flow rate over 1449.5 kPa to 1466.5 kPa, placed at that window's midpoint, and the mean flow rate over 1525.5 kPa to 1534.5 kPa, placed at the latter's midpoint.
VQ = 1493.0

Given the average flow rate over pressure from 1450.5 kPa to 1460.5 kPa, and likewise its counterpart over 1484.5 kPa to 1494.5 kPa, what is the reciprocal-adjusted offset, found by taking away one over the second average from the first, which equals 39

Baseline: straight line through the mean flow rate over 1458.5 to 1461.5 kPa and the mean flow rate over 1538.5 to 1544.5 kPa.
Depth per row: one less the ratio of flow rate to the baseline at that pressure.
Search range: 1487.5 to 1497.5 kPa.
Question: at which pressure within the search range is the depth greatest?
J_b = 1493.0 kPa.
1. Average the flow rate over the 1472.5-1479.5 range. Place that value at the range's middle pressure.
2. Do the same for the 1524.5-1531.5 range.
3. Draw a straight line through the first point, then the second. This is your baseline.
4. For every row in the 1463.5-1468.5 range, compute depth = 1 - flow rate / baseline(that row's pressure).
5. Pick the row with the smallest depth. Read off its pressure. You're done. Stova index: 1468.0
